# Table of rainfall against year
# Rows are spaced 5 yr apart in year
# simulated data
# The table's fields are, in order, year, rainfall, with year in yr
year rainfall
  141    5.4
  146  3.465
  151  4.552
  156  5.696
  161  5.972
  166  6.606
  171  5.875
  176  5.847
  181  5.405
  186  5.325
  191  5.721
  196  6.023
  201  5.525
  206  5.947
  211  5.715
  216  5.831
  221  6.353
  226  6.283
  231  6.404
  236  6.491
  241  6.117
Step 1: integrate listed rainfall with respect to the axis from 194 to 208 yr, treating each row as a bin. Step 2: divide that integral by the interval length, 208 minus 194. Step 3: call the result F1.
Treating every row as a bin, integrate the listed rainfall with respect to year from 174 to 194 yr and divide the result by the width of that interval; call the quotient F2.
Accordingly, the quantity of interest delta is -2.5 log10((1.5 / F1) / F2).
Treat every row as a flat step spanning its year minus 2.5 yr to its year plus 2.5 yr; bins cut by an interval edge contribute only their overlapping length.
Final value 3.34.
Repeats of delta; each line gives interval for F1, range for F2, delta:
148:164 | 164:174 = 3.37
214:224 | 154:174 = 3.48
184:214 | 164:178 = 3.42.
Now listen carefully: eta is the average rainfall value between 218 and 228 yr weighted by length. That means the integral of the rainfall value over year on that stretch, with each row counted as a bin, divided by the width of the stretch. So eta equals 6.3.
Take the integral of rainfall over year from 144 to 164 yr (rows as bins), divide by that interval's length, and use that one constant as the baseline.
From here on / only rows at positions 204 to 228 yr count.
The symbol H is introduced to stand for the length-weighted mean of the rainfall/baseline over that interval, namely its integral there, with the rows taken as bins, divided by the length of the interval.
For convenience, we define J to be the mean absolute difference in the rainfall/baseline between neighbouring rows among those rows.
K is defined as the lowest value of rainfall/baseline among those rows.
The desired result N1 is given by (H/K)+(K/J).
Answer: 25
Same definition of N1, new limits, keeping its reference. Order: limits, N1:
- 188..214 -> 16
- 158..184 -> 13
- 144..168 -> 6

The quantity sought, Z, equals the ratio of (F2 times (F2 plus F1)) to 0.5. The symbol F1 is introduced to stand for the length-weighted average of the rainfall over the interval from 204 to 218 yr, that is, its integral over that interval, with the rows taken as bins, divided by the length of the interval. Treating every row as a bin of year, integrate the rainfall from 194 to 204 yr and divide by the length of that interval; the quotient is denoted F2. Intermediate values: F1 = 5.83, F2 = 5.77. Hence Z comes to 134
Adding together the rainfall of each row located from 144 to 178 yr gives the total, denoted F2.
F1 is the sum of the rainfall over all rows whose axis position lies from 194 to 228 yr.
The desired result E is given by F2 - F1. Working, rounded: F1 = 41.7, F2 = 38.0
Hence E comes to -3.7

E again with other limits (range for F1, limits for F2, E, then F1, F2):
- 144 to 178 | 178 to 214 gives 1.6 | 38.0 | 39.7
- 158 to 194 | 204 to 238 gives 2.3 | 40.8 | 43.0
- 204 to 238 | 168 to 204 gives -3.3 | 43.0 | 39.7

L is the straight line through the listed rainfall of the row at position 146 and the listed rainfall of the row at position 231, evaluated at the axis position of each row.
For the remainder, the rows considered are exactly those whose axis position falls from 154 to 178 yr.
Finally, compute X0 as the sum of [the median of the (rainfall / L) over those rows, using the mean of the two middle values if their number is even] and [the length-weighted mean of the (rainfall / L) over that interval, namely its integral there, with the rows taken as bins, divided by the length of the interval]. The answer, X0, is 2.94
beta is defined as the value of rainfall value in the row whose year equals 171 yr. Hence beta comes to 5.875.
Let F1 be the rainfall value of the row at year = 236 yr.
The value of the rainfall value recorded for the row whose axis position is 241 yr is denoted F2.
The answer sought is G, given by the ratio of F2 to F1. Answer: 0.94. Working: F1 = 6.491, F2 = 6.117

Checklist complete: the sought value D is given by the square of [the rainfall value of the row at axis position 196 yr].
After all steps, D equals 36.3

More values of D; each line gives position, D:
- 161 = 35.7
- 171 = 34.5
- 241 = 37.4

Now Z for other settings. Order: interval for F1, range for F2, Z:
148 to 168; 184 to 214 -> 130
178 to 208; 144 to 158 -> 93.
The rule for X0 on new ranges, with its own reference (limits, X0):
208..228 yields 2.02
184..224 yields 2.13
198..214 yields 2.07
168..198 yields 2.37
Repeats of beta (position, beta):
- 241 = 6.117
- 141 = 5.4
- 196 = 6.023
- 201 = 5.525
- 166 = 6.606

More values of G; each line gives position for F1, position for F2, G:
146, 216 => 1.68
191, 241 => 1.07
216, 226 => 1.08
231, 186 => 0.83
